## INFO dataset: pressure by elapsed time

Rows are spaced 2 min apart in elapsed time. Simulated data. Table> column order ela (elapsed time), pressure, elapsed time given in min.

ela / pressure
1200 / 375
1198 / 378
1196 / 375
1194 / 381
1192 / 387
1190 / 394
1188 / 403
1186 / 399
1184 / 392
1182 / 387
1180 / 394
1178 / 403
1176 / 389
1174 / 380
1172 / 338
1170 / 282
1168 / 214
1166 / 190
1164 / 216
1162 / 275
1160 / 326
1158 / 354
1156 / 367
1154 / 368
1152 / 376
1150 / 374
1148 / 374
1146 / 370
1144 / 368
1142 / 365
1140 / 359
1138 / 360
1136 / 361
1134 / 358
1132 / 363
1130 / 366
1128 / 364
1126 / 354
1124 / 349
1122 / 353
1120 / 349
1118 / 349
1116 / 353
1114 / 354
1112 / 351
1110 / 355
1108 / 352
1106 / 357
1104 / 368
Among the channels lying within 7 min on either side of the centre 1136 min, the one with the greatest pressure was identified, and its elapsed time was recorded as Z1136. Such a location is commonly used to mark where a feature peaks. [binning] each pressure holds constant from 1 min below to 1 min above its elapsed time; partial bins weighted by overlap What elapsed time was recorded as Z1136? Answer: 1130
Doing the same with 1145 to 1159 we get 1152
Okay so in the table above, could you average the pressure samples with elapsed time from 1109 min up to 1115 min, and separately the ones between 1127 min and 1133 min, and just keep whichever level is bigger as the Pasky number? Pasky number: 364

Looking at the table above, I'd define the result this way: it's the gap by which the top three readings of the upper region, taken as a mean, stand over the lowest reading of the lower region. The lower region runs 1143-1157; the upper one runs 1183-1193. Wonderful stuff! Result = 32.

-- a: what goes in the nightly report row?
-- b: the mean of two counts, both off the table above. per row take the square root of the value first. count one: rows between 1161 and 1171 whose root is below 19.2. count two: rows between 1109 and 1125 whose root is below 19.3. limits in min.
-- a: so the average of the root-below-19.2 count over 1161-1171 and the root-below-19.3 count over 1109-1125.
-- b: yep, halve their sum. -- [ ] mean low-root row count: 6.5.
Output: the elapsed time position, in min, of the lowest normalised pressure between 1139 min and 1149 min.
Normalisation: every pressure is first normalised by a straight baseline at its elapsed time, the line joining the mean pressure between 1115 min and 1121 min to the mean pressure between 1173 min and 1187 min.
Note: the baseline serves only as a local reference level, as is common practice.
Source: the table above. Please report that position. 1140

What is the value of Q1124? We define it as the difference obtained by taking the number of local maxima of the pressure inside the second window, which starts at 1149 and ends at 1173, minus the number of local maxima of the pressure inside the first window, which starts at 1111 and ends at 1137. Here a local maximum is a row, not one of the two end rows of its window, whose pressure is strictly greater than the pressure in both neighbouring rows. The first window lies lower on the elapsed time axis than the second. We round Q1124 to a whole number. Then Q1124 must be -2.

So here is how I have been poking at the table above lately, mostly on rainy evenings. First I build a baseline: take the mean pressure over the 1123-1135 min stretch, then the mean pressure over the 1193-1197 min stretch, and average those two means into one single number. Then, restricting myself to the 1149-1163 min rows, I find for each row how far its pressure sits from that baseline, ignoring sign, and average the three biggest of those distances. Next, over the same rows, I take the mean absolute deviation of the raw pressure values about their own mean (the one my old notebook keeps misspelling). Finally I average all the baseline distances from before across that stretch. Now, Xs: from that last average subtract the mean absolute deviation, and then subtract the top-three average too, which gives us -54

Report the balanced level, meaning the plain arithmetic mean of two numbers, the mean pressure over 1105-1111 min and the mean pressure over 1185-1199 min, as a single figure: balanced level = 371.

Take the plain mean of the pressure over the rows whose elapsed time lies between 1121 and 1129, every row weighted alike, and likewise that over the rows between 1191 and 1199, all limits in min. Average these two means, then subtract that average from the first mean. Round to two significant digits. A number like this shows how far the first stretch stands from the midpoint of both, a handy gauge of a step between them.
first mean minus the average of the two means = -13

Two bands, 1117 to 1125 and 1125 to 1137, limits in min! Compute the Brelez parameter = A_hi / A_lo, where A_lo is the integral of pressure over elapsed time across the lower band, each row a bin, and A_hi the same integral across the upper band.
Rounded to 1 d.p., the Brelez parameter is 1.5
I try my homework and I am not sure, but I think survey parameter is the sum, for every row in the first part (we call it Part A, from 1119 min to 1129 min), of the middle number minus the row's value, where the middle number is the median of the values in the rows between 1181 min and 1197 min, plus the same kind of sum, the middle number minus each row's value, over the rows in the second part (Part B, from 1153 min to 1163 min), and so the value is 436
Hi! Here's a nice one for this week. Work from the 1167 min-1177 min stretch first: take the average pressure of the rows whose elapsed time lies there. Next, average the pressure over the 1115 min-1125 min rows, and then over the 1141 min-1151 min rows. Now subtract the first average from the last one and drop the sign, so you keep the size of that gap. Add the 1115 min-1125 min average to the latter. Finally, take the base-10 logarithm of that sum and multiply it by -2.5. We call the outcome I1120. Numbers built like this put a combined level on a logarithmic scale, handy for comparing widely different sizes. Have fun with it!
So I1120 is -6.51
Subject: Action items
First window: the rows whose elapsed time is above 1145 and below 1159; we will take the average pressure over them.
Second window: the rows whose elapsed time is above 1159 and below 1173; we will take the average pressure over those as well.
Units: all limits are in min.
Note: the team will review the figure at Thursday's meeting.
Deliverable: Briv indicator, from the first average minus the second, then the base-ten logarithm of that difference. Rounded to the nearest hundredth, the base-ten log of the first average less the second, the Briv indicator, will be 2.03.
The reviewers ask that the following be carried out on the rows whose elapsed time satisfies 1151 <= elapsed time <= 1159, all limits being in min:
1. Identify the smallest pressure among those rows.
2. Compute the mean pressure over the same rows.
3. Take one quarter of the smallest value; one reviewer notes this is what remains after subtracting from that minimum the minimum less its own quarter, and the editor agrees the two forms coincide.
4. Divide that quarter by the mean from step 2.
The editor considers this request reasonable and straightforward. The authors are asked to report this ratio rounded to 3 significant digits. 0.242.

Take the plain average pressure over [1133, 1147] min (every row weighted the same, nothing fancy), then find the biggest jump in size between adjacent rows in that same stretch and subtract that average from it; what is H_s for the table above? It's -357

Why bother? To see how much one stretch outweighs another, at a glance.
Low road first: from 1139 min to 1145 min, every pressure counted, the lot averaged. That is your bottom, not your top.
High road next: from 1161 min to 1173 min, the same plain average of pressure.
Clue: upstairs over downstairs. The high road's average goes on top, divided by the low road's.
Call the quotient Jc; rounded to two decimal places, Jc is 0.69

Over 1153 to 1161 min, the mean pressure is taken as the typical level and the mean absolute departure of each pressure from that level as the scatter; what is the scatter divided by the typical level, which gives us 0.039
